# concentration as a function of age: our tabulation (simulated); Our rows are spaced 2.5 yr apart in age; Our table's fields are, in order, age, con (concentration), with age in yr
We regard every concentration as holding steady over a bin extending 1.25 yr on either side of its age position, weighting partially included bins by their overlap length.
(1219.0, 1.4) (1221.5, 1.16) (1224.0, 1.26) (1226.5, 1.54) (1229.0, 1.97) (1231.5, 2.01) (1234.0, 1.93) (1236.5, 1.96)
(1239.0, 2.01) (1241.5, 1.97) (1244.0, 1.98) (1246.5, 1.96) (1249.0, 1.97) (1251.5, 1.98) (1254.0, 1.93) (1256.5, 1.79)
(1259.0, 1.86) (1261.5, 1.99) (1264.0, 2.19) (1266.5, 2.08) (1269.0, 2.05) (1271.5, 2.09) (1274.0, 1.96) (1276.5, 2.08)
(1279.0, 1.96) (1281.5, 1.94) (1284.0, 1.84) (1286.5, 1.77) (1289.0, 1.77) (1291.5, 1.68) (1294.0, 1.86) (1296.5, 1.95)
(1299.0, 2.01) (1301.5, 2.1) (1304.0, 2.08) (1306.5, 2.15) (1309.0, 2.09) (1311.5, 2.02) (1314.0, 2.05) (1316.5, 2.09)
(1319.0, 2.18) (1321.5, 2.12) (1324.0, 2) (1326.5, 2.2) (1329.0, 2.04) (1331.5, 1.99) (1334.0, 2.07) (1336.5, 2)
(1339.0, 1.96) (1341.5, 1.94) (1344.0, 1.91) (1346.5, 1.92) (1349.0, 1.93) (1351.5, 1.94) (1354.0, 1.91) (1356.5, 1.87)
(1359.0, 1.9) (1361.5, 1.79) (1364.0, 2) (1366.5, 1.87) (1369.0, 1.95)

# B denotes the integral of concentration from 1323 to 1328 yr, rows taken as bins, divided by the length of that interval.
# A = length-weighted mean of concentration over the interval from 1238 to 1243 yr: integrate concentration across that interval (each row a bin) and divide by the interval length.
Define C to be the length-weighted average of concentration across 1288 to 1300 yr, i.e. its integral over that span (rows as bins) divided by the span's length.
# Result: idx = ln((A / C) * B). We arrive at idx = 0.81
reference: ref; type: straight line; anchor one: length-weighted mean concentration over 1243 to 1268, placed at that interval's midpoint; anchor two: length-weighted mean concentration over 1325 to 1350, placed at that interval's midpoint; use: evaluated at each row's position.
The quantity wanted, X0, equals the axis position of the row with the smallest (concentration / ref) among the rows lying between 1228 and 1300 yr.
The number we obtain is 1291.5 yr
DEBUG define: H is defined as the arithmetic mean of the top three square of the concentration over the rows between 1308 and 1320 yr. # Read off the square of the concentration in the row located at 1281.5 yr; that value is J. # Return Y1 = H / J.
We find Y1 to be 1.19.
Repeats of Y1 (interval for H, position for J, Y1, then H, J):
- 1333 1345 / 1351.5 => 1.07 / 4.0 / 3.76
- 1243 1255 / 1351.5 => 1.04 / 3.9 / 3.76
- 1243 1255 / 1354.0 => 1.07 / 3.9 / 3.65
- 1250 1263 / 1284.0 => 1.14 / 3.9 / 3.39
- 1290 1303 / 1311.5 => 1.00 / 4.1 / 4.08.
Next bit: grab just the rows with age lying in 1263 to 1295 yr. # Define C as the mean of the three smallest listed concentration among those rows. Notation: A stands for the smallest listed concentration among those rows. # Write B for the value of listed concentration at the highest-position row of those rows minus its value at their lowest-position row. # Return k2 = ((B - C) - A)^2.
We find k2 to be 14.1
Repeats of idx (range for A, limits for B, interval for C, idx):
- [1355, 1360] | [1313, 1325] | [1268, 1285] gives 0.68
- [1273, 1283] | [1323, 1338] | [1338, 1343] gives 0.74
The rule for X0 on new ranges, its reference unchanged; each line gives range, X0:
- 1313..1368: 1361.5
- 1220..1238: 1221.5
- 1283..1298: 1291.5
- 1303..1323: 1311.5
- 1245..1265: 1256.5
